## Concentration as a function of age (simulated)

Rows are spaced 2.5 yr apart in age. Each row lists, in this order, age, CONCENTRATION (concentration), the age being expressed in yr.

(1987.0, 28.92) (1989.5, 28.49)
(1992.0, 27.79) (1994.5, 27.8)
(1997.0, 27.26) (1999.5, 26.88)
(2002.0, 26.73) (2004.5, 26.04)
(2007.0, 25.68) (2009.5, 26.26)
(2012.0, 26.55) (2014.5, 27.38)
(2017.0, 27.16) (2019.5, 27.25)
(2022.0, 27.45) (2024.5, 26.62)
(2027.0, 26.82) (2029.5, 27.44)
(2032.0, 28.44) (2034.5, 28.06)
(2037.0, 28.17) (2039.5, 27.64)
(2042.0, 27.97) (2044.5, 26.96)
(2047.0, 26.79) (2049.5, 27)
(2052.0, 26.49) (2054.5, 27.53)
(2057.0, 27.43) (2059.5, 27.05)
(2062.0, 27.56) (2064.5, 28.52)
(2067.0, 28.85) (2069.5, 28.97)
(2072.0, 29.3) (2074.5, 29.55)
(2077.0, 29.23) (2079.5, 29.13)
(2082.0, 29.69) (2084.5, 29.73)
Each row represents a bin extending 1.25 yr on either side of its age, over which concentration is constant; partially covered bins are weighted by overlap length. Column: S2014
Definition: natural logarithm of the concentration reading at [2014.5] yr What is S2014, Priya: 3.31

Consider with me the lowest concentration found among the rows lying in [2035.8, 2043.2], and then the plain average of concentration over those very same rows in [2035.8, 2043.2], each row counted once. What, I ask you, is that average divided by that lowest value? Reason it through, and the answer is 1.01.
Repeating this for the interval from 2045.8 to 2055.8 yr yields 1.02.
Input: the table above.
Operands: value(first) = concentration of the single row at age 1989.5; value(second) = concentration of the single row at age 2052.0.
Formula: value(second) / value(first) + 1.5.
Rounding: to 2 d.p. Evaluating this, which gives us 2.43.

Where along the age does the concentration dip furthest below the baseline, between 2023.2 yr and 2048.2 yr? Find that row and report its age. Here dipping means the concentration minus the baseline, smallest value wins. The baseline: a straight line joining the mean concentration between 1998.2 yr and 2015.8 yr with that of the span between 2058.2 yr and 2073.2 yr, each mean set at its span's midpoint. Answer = 2047.0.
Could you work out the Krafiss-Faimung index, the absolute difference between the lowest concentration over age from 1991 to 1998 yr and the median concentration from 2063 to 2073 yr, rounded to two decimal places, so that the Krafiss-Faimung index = 1.65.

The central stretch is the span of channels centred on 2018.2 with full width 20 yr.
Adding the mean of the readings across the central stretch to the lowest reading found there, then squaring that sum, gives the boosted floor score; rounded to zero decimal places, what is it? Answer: 2830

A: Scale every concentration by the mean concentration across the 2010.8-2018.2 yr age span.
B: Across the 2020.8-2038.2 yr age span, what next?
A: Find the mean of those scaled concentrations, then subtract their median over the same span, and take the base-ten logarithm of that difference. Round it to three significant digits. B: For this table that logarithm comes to -2.35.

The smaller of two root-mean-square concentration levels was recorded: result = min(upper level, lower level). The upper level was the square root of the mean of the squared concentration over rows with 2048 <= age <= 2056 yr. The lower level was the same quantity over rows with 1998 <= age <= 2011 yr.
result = 26.3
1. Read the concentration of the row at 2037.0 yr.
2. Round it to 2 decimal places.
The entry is 28.17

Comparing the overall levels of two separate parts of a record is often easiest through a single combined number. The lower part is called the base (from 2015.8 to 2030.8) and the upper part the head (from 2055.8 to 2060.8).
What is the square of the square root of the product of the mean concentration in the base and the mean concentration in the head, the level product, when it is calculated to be 739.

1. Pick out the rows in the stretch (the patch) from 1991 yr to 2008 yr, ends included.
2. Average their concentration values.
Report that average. 26.9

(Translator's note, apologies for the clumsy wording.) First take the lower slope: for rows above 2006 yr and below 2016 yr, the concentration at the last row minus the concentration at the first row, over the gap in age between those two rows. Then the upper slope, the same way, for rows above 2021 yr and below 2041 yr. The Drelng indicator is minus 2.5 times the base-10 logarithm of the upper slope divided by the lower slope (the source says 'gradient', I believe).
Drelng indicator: 3.3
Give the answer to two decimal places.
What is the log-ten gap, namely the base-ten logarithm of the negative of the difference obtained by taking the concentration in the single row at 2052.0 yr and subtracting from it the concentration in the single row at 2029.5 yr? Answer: -0.02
